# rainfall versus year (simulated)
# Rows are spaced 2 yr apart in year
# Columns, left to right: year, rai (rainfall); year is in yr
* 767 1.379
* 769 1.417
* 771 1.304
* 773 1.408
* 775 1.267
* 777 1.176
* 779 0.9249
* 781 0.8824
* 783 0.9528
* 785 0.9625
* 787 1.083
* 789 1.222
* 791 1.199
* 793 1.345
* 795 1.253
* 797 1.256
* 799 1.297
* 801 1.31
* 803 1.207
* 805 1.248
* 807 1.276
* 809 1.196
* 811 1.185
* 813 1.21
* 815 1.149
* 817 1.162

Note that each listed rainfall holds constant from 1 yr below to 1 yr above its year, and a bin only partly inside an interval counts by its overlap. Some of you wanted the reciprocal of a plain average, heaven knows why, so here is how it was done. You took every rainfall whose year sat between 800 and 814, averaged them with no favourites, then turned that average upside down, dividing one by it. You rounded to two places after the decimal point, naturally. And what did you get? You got 0.81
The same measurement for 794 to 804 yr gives 0.79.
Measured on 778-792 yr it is 0.97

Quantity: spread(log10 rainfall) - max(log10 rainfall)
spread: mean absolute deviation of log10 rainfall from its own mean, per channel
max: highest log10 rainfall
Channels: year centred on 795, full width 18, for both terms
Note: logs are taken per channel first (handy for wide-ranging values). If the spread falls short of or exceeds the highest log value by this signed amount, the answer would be -0.109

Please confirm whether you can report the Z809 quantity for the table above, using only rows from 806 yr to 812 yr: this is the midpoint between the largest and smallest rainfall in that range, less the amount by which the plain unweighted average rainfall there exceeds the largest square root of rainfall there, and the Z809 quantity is 1.14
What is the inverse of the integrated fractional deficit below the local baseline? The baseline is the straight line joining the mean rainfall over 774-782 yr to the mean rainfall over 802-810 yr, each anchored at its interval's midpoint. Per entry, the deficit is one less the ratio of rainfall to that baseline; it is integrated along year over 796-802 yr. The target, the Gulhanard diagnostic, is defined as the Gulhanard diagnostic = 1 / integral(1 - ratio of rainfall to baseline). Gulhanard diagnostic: -2.0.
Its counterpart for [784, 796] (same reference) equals -2.3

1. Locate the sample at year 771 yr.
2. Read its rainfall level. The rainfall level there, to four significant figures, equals 1.304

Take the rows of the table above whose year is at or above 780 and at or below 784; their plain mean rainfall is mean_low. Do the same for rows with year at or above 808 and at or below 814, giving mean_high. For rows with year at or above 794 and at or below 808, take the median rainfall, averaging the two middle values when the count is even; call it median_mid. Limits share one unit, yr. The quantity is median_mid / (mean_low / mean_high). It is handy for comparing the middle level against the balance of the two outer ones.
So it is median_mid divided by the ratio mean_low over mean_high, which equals 1.6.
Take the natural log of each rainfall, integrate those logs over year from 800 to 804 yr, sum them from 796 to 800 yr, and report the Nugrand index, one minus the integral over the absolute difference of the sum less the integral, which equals -1.1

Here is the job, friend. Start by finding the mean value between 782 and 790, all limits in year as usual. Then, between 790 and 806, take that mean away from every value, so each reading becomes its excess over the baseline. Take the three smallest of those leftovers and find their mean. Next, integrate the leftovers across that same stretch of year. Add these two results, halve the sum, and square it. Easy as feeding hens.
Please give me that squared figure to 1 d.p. 3.1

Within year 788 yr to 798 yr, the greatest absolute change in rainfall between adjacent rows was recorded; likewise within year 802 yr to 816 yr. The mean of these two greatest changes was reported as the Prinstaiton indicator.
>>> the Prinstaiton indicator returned 0.11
